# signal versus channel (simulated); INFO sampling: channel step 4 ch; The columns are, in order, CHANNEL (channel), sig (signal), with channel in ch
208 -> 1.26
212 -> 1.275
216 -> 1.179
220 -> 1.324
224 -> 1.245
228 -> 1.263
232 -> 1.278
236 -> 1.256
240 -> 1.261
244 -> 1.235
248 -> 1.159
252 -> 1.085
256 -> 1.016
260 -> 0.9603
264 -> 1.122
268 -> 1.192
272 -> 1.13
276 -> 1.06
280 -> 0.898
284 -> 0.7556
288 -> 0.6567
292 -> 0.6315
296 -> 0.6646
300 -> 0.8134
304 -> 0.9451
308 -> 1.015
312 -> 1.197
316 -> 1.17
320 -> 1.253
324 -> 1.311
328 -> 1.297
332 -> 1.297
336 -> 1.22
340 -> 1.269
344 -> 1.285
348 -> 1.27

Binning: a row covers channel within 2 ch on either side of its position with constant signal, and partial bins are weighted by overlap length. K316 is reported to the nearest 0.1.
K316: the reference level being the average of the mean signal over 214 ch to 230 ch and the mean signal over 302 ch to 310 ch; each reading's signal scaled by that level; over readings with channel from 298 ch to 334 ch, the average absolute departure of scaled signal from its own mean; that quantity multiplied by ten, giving 1.3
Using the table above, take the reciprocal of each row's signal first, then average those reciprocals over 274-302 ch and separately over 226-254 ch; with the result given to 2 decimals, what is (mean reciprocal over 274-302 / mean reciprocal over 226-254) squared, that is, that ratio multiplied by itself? 2.56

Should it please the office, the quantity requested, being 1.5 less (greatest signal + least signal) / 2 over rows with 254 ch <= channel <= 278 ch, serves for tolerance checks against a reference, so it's 0.42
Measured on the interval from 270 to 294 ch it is 0.62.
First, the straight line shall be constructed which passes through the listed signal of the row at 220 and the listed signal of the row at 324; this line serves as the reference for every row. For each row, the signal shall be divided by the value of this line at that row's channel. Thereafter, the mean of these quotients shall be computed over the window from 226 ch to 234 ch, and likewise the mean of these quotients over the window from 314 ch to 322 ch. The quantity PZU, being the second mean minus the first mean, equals -0.04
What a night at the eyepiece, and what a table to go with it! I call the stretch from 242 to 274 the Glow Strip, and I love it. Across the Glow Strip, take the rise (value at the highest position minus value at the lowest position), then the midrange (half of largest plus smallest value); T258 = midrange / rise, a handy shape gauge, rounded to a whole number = -10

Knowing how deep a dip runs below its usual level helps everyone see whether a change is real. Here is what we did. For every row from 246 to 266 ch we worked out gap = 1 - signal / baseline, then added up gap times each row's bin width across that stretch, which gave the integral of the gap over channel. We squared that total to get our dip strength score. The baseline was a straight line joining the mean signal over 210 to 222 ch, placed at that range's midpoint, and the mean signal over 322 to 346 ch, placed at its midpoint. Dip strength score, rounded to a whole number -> 10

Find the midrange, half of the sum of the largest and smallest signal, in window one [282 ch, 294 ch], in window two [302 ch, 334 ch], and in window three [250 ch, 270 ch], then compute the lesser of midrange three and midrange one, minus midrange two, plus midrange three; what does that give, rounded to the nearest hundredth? 0.64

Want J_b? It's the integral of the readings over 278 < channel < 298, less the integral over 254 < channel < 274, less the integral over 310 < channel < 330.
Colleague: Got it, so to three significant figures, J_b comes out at -32.2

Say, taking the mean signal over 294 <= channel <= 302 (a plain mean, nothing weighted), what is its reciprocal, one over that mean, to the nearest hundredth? 1.35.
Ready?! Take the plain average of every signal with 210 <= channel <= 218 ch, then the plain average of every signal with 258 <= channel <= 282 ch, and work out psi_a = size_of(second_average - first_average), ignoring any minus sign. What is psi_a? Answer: 0.17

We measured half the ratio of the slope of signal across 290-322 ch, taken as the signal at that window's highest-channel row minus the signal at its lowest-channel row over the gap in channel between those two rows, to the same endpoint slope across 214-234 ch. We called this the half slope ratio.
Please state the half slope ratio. 1.8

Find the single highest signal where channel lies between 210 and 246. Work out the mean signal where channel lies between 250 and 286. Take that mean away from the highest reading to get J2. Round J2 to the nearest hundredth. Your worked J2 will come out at 0.30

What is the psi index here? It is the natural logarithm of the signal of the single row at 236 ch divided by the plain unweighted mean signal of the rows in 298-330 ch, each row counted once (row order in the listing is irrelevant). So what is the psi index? 0.11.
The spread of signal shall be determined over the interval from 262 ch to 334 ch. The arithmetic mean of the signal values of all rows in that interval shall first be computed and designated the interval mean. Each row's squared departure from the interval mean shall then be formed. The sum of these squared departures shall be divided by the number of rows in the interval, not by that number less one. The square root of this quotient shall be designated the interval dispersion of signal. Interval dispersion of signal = 0.23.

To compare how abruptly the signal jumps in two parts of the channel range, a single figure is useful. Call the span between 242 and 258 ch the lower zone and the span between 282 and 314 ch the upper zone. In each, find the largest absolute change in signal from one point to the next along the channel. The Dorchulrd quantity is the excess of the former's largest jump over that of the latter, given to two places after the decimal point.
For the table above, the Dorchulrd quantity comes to -0.11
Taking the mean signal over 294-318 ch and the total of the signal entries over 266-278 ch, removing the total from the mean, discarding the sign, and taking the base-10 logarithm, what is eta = 0.38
